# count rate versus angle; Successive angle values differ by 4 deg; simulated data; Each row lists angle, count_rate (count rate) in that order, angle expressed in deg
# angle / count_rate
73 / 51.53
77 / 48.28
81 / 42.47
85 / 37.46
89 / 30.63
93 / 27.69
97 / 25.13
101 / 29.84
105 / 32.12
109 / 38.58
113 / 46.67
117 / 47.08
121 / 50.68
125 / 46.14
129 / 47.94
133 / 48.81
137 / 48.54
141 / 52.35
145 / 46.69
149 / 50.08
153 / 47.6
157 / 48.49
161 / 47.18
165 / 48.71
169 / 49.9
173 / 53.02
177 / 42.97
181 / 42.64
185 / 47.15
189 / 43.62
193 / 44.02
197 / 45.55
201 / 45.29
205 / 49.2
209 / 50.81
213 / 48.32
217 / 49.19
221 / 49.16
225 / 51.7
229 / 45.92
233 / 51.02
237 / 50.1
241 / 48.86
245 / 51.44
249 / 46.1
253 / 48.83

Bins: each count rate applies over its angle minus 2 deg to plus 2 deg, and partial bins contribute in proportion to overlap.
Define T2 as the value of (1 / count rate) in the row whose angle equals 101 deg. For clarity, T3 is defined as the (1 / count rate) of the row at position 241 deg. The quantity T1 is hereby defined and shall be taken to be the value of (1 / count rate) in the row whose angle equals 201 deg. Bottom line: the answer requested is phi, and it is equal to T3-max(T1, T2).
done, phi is -0.0130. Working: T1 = 0.0221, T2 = 0.0335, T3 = 0.0205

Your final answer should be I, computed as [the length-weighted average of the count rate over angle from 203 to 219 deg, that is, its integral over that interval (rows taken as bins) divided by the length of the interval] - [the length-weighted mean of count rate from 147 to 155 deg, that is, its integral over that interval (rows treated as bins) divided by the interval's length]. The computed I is 0.5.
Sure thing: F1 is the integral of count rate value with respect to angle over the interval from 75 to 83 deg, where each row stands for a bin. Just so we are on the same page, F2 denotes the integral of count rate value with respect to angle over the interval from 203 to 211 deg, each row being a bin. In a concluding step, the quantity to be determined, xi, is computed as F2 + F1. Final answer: 763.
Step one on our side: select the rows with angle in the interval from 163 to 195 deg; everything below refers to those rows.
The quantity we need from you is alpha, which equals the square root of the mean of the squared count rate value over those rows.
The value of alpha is 47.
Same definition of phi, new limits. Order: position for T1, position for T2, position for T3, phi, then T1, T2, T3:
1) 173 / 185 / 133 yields -0.0007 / 0.0189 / 0.0212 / 0.0205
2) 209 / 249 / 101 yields 0.0118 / 0.0197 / 0.0217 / 0.0335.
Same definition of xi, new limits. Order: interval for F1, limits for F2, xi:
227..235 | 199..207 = 766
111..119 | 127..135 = 762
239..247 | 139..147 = 797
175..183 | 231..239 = 747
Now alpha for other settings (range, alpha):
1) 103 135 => 45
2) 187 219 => 47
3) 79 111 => 33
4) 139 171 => 49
